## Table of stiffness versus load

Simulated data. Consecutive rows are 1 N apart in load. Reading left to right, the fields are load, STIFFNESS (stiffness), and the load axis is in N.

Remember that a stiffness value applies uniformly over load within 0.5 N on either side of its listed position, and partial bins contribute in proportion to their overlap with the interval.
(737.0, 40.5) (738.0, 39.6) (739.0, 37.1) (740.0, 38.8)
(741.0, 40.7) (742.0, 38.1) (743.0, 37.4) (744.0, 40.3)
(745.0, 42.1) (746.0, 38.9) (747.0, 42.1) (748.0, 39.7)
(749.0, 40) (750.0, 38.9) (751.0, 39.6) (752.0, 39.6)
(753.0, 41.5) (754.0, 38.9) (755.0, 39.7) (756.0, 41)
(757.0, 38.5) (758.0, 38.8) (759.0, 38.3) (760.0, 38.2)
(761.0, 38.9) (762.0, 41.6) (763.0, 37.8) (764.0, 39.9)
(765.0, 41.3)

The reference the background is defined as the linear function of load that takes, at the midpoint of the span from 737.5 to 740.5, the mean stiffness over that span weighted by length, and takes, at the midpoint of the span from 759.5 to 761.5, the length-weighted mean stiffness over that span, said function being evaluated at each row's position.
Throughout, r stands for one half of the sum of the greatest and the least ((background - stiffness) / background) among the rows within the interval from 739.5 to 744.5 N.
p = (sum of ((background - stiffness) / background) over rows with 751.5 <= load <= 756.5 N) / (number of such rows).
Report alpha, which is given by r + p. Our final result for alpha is -0.056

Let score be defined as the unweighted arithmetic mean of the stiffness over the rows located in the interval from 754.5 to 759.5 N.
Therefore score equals 39.3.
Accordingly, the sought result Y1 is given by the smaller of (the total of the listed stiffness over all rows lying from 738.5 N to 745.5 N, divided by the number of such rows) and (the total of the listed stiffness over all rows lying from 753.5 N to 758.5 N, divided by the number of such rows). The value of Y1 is 39.2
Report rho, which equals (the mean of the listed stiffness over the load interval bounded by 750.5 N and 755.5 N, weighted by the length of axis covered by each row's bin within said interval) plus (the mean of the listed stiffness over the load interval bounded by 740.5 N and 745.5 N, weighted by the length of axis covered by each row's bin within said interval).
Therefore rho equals 79.6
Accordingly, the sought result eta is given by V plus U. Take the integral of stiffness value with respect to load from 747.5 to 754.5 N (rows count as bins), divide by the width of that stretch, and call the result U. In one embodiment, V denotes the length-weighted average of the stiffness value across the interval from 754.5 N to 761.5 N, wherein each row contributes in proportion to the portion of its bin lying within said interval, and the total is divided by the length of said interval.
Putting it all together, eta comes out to 78.8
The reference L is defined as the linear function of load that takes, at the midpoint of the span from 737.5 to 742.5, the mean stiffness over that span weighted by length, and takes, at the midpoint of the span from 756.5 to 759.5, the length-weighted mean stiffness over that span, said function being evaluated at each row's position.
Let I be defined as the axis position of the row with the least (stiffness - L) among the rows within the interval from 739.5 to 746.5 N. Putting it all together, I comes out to 743.0 N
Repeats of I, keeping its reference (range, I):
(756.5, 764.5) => 763.0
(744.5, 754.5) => 746.0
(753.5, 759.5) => 759.0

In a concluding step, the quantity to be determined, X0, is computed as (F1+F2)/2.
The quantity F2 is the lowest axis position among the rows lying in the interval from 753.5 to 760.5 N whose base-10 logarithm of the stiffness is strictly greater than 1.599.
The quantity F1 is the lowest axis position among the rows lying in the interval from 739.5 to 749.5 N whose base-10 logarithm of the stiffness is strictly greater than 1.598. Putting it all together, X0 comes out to 748.5 N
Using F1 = 741.0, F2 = 756.0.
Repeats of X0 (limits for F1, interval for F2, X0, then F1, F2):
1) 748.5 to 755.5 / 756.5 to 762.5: 755.5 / 749.0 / 762.0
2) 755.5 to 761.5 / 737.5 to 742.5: 748.5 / 756.0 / 741.0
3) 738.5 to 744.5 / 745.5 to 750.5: 744.0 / 741.0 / 747.0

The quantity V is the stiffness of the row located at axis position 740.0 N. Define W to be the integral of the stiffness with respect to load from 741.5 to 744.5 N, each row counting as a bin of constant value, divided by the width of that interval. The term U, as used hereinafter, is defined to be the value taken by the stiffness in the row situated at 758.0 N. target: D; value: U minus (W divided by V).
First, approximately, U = 38.8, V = 38.8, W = 38.6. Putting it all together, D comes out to 37.8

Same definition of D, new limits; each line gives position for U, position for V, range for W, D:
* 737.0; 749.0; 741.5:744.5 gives 39.5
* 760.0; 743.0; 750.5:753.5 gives 37.1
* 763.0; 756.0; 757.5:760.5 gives 36.9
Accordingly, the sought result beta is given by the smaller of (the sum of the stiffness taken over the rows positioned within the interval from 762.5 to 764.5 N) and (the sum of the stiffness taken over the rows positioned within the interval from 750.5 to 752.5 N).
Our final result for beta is 77.7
